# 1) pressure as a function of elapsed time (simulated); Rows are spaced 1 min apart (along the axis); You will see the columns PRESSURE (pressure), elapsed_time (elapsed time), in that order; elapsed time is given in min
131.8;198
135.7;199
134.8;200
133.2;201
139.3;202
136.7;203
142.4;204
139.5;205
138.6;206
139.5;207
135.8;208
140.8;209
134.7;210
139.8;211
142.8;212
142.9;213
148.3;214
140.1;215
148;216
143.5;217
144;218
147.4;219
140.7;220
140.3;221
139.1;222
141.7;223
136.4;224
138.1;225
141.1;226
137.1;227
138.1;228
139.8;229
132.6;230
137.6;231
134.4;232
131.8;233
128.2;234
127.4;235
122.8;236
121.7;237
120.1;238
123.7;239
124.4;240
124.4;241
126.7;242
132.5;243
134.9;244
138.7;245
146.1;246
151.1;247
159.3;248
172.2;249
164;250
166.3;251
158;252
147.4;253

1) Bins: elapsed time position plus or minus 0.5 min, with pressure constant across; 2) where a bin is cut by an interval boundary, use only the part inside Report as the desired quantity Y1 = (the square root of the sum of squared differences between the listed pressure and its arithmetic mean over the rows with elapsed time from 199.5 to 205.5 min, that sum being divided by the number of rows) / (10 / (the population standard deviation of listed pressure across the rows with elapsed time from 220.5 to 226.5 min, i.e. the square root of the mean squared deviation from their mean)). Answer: 0.6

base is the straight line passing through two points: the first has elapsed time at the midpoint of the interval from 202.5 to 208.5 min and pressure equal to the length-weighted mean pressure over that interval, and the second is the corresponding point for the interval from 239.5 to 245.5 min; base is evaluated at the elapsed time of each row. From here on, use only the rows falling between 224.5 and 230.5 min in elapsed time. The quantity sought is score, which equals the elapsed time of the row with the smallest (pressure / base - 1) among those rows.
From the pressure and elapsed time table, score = 230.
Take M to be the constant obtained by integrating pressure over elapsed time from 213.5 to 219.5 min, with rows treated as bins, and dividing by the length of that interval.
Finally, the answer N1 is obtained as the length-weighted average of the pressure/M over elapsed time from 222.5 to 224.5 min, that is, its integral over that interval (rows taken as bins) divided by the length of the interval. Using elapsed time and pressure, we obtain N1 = 0.96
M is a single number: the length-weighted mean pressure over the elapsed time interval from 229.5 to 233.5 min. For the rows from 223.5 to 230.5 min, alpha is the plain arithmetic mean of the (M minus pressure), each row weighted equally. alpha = -3.5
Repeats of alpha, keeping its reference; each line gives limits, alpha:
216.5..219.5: -10.9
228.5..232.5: -2.0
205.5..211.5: -4.1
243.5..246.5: -5.8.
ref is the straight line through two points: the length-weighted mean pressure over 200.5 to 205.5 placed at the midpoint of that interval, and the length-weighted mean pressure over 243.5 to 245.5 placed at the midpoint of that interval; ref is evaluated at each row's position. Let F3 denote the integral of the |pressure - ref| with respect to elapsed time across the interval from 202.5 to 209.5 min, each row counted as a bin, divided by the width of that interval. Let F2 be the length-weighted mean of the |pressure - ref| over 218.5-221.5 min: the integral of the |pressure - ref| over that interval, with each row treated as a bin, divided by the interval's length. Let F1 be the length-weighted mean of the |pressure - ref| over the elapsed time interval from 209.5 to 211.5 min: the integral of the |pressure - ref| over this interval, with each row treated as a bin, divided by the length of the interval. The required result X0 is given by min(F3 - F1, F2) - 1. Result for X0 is -2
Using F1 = 3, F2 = 5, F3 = 2.0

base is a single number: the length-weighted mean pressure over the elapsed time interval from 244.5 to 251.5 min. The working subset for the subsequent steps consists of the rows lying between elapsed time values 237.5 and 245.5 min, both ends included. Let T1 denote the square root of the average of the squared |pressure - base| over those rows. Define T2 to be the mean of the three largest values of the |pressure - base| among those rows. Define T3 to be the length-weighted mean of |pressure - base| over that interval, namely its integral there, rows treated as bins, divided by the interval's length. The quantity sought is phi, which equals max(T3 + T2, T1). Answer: 63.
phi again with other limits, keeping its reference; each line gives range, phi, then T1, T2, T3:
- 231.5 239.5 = 66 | 31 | 35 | 30.6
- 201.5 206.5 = 36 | 18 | 19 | 17.5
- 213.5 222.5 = 30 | 14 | 17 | 13.3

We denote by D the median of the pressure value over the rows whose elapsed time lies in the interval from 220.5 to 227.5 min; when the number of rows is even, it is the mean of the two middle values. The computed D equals 139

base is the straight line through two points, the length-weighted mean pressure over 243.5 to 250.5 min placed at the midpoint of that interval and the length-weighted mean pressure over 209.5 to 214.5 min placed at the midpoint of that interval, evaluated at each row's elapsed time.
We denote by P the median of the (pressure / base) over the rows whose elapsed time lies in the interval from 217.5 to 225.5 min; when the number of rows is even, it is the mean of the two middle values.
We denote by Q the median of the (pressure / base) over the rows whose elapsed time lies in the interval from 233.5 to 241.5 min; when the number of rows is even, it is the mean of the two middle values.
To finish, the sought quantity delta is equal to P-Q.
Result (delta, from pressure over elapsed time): 0.15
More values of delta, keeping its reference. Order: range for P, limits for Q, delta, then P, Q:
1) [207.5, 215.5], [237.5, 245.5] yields 0.16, 0.99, 0.83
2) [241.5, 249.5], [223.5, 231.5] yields 0.00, 0.94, 0.94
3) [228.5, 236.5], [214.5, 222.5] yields -0.10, 0.90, 0.99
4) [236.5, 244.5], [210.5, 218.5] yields -0.18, 0.83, 1.00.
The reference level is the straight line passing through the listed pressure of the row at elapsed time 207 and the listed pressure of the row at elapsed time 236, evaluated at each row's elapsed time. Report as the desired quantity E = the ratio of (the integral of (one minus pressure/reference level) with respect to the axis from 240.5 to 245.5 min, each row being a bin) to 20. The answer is -0.027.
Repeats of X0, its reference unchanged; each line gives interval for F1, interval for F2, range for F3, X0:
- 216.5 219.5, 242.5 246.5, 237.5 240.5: 3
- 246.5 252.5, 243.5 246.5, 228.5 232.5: -24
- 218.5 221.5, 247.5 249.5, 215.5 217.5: 2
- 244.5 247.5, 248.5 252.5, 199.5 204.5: -6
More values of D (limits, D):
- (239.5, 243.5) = 126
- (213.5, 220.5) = 144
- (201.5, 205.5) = 139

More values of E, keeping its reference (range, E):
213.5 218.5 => -0.019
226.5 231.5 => -0.020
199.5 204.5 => 0.009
